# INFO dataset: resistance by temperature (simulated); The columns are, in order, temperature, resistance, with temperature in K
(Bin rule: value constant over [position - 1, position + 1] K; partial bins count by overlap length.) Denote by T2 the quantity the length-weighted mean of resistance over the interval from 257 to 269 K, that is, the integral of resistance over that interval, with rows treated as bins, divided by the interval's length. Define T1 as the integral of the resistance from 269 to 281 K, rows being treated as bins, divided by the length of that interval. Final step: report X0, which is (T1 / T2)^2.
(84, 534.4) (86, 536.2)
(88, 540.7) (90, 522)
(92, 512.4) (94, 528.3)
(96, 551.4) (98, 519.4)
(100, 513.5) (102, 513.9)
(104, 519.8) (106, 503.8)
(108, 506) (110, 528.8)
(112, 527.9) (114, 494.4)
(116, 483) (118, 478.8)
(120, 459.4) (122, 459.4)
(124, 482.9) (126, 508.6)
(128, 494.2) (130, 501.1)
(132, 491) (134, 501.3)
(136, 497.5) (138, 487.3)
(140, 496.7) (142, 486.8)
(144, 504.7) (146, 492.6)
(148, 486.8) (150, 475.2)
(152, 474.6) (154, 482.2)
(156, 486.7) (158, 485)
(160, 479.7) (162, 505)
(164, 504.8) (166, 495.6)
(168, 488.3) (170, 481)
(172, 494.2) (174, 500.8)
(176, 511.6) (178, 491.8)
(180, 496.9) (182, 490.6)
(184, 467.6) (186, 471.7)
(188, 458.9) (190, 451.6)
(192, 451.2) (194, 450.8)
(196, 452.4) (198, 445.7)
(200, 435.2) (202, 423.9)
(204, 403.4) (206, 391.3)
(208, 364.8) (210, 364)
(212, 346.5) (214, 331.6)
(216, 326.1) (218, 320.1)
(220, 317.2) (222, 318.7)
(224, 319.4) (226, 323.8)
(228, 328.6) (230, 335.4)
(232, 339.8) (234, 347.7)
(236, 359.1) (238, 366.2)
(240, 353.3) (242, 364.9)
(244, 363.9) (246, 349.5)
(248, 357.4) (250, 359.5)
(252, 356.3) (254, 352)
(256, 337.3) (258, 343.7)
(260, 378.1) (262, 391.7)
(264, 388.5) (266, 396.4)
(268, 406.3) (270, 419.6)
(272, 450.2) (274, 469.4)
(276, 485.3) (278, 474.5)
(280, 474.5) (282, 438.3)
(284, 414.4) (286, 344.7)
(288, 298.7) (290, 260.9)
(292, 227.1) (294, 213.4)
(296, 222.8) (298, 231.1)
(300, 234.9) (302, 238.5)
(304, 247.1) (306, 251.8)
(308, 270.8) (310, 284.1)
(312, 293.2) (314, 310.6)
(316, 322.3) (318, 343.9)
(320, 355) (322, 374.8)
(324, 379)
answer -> 1.45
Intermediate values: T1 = 462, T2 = 384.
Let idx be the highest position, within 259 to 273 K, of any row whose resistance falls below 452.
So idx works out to 272 K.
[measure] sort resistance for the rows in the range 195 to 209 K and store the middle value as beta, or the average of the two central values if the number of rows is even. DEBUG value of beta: 424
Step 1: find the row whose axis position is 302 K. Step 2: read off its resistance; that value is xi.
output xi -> 238.5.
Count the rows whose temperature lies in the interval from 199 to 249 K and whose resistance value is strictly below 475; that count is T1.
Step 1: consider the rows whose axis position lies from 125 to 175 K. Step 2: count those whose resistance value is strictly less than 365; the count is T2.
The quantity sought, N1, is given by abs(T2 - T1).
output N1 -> 25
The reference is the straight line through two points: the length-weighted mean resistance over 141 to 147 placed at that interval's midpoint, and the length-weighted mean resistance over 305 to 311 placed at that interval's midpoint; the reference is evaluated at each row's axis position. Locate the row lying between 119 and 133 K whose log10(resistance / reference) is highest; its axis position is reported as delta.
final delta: 126 K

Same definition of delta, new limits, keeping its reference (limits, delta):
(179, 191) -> 180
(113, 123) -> 114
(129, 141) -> 140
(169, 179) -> 176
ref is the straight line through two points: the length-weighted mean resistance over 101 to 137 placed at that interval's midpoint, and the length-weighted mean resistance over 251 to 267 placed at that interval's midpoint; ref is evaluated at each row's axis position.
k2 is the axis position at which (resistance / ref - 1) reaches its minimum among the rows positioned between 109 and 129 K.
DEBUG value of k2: 120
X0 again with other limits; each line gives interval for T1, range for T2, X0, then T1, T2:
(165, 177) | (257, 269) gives 1.66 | 495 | 384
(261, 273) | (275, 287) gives 0.87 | 409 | 439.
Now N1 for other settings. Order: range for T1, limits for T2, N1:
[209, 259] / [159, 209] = 24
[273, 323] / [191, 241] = 8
